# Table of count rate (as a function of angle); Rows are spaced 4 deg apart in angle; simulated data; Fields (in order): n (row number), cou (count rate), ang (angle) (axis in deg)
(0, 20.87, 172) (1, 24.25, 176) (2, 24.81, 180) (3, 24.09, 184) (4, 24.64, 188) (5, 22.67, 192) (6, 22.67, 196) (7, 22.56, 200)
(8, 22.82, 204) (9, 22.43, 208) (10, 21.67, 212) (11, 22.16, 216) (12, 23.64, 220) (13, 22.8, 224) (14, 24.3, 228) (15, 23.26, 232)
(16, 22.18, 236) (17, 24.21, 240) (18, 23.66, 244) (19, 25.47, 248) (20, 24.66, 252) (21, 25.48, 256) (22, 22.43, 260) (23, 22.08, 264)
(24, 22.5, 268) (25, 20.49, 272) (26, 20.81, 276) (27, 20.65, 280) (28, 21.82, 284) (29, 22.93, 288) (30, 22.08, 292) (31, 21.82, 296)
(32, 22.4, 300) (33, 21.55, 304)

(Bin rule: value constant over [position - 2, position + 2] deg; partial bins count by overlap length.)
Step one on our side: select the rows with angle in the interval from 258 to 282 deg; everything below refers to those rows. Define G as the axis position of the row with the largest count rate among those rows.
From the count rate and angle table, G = 268 deg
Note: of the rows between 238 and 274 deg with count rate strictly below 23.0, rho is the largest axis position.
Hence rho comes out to 272 deg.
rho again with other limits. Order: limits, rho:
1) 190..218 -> 216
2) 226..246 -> 236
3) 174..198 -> 196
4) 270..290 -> 288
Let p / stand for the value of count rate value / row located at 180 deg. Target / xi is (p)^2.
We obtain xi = 616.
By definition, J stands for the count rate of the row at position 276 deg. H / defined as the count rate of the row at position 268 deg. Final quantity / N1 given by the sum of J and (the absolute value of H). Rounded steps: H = 22.5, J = 20.81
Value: 43.3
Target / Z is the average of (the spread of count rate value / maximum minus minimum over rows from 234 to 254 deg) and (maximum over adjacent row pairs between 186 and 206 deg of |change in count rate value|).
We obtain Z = 2.63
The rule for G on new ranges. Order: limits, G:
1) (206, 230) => 228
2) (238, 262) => 256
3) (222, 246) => 228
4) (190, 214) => 204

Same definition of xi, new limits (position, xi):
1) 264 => 488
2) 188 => 607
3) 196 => 514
